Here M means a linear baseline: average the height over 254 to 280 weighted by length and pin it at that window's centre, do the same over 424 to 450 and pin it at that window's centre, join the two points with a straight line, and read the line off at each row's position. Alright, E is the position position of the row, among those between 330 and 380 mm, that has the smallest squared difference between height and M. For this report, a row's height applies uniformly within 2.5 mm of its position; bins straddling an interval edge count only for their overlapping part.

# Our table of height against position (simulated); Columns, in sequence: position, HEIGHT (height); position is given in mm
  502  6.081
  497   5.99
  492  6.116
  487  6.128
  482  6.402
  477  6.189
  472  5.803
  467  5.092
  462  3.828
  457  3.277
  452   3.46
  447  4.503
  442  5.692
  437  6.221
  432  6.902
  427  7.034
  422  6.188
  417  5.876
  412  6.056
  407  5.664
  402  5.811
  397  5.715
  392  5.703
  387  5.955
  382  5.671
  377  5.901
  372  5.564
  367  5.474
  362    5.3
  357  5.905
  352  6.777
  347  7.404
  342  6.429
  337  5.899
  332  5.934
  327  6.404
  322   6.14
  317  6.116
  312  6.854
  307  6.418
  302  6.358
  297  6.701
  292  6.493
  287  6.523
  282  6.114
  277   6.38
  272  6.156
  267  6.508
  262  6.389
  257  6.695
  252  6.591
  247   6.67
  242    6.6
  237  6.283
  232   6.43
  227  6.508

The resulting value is 342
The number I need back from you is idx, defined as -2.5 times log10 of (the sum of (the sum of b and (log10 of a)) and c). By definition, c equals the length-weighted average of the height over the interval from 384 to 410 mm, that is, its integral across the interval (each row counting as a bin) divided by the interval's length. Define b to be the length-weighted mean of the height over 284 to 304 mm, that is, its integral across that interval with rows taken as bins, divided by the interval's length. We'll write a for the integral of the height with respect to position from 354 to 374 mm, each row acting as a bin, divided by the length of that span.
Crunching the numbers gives -2.79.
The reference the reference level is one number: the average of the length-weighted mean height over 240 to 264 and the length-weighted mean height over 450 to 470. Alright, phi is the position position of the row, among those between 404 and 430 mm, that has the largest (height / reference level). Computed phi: 427 mm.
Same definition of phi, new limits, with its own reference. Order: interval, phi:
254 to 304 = 297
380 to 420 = 412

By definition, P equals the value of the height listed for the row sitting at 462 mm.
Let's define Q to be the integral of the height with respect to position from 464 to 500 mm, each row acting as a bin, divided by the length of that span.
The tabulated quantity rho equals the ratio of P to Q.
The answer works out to 0.65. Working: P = 3.828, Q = 5.93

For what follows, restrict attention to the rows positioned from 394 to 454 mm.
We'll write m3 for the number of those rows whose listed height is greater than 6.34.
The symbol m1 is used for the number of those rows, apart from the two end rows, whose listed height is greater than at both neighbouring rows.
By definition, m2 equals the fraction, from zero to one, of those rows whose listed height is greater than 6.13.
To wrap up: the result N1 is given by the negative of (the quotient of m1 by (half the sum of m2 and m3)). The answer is -2.6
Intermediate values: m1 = 3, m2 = 0.33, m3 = 2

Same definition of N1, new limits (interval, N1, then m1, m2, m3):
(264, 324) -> -0.9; 4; 0.83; 8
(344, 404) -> -1.8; 2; 0.17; 2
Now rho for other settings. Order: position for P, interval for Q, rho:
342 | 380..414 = 1.11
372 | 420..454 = 0.97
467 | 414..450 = 0.85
